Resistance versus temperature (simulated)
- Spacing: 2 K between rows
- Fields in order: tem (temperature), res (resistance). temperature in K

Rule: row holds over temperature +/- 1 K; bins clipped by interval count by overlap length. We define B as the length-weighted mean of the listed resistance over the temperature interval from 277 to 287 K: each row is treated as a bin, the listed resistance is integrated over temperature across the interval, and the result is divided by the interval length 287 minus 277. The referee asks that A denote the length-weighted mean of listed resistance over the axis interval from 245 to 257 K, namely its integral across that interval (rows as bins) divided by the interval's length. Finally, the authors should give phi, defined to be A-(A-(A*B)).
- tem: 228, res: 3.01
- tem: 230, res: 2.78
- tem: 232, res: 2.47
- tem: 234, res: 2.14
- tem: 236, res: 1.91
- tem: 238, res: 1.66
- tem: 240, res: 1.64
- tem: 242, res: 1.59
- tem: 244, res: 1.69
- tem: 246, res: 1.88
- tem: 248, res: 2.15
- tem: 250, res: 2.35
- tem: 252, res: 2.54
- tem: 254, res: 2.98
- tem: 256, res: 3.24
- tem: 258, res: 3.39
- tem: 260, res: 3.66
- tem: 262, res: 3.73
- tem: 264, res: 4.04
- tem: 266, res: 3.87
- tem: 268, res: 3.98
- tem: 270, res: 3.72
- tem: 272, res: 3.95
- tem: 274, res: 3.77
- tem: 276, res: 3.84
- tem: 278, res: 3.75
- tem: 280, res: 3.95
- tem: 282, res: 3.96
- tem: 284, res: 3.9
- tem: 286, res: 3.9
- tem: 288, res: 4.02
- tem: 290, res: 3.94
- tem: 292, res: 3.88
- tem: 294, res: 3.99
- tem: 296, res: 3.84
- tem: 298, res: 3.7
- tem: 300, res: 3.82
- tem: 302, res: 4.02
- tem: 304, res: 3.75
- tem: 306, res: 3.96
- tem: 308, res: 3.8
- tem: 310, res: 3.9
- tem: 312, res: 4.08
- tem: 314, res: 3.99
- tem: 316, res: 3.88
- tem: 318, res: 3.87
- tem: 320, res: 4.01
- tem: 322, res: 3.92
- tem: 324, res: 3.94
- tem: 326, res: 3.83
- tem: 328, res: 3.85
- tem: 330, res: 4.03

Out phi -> 10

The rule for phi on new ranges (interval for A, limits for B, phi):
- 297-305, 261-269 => 15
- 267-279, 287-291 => 15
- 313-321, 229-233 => 10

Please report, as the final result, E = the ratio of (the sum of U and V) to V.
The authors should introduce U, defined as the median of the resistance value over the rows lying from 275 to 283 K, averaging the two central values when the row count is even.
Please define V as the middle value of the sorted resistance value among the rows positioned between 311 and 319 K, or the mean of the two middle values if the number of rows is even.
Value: 1.99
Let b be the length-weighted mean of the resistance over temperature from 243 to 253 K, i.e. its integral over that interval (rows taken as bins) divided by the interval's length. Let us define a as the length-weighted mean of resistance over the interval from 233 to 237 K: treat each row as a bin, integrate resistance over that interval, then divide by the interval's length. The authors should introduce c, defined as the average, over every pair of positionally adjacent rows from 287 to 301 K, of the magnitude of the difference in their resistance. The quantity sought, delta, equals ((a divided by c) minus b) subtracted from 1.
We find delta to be -15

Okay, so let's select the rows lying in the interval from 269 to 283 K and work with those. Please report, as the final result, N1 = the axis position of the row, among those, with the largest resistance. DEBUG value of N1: 282 K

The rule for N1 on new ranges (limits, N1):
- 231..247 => 232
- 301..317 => 312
